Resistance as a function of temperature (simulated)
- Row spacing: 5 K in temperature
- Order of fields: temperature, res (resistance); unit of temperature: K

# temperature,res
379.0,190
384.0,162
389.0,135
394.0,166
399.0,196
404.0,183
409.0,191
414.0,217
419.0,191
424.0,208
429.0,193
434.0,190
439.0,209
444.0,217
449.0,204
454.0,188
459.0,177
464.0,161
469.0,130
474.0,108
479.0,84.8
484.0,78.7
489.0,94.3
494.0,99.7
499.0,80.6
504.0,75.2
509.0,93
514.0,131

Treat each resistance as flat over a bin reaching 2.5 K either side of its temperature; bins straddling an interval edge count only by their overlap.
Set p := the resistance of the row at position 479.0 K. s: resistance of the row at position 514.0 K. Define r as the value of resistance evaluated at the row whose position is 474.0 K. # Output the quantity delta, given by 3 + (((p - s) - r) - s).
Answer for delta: -282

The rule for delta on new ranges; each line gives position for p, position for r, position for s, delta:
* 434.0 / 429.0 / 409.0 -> -382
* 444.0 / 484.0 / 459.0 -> -213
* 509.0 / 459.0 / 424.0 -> -497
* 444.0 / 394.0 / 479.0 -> -116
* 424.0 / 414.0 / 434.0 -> -386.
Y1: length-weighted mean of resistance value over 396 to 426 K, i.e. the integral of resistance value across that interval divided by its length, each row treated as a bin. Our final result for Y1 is 197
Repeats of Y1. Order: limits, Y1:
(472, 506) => 89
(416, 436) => 196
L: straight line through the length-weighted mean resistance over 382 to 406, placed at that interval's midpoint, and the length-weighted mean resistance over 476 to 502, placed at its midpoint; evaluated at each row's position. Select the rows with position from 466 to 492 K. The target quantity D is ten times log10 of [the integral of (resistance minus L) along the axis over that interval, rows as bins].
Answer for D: 20.3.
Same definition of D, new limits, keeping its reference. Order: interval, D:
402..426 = 30.5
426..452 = 32.7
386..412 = 24.5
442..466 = 32.4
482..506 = 17.8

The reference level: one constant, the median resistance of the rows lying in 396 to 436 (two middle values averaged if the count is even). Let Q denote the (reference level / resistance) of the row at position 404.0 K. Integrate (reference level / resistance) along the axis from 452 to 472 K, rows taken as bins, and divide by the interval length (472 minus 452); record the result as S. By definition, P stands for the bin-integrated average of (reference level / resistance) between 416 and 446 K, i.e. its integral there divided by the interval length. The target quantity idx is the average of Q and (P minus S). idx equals 0.40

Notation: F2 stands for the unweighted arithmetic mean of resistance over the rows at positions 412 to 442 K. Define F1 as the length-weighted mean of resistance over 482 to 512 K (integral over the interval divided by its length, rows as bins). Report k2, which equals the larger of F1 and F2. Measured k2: 201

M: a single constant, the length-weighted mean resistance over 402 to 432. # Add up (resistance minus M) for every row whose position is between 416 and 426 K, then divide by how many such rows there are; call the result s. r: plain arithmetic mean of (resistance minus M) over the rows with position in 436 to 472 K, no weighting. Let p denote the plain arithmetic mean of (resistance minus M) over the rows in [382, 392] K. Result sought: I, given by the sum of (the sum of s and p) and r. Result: -60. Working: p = -49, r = -14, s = 2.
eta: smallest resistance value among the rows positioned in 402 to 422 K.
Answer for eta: 183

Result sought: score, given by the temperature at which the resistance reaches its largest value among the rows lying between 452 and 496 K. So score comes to 454.0 K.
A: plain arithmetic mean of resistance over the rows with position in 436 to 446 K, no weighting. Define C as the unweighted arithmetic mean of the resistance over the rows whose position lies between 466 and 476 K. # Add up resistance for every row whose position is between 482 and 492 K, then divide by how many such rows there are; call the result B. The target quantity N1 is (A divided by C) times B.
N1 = 155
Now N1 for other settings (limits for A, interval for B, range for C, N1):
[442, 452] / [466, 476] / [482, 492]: 290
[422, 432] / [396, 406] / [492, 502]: 421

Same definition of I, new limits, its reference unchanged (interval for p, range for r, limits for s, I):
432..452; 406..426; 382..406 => -17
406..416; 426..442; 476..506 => -105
